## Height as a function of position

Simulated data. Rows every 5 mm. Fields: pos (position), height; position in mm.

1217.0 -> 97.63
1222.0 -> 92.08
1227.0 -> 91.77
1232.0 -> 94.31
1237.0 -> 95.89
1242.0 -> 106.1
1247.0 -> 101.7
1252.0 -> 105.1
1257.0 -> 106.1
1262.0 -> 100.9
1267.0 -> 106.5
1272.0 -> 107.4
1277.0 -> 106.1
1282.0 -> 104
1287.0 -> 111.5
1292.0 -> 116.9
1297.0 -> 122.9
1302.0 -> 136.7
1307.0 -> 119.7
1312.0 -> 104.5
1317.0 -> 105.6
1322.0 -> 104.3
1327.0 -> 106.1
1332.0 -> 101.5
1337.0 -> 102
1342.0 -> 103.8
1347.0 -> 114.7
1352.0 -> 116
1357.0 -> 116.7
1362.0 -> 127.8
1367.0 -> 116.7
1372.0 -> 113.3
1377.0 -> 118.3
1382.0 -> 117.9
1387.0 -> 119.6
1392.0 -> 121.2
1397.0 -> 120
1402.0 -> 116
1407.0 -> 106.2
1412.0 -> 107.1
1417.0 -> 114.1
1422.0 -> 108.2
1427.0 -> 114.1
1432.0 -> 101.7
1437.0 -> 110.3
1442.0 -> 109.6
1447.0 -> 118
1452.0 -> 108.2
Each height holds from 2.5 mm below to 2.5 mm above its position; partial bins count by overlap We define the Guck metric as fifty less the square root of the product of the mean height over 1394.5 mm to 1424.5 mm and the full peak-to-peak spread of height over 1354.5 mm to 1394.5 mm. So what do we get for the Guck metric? 10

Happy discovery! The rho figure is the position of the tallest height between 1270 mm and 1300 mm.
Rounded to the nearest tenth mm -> 1297.0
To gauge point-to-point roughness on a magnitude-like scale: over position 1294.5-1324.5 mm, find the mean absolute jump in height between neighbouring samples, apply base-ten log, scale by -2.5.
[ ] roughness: -2.5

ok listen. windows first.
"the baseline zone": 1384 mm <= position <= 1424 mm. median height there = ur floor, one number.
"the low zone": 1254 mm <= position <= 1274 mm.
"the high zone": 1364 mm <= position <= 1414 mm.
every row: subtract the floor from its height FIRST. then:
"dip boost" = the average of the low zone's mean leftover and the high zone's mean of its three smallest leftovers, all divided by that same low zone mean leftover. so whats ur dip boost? 0.81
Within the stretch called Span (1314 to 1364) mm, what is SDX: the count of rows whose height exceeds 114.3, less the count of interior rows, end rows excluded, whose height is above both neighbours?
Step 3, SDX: 3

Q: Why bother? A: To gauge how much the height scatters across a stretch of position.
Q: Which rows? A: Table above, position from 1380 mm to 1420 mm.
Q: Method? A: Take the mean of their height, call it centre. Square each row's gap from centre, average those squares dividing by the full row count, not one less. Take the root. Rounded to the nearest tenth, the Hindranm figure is 5.4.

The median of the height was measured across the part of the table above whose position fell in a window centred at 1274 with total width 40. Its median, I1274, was 106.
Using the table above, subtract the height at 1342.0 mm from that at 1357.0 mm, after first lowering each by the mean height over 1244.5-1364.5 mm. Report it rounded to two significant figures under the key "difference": 13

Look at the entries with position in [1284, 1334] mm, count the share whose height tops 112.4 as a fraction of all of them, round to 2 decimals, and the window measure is 0.40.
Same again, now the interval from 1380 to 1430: 0.70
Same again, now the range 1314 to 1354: 0.25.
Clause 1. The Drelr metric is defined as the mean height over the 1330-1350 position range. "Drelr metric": 106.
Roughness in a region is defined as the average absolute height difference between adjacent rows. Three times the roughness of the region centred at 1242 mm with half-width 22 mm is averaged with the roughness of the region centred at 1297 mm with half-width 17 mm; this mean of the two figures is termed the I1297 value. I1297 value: 11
